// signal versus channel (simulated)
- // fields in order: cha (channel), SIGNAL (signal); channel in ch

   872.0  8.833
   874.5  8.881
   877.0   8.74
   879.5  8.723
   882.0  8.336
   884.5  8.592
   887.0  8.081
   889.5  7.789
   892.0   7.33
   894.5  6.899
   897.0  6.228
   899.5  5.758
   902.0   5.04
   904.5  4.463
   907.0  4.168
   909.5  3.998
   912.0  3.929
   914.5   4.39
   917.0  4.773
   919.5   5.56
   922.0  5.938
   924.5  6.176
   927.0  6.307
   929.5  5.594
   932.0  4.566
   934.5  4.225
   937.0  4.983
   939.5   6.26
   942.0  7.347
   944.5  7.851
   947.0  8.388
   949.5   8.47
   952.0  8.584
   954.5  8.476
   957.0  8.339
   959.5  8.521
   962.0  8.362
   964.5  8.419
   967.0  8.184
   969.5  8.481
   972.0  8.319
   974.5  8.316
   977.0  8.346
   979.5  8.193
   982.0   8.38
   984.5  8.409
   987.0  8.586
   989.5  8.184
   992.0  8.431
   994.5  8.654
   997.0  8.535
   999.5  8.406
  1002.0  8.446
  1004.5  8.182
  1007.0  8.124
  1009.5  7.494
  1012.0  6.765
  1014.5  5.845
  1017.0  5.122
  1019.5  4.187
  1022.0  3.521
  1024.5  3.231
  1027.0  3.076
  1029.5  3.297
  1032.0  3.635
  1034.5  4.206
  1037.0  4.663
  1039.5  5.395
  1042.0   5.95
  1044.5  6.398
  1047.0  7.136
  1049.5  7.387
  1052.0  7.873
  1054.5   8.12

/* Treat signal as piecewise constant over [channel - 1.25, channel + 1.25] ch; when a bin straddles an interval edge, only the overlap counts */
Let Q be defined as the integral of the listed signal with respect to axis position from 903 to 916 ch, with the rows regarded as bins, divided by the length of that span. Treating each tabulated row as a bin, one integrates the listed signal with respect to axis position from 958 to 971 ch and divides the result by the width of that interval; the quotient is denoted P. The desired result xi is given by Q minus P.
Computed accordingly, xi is -4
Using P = 8.4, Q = 4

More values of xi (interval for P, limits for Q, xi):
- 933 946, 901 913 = -2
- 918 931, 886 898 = 1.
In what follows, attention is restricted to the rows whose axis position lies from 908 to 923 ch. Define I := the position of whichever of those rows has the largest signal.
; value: 922.0 ch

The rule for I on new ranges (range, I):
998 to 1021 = 1002.0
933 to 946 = 944.5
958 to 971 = 959.5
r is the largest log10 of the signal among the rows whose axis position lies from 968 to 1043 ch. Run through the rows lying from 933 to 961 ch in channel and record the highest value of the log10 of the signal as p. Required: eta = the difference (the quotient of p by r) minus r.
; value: 0.06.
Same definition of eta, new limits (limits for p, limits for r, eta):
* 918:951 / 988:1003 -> 0.05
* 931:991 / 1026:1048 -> 0.24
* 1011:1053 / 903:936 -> 0.32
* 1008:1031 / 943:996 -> 0.00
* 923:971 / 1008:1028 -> 0.19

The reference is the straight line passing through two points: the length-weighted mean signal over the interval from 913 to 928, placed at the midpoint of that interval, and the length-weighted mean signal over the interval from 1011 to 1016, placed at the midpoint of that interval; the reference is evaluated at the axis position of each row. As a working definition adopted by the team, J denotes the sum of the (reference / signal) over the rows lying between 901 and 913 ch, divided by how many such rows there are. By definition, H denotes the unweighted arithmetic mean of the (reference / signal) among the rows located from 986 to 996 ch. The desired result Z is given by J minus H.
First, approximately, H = 0.7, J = 1.26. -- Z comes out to 0.5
